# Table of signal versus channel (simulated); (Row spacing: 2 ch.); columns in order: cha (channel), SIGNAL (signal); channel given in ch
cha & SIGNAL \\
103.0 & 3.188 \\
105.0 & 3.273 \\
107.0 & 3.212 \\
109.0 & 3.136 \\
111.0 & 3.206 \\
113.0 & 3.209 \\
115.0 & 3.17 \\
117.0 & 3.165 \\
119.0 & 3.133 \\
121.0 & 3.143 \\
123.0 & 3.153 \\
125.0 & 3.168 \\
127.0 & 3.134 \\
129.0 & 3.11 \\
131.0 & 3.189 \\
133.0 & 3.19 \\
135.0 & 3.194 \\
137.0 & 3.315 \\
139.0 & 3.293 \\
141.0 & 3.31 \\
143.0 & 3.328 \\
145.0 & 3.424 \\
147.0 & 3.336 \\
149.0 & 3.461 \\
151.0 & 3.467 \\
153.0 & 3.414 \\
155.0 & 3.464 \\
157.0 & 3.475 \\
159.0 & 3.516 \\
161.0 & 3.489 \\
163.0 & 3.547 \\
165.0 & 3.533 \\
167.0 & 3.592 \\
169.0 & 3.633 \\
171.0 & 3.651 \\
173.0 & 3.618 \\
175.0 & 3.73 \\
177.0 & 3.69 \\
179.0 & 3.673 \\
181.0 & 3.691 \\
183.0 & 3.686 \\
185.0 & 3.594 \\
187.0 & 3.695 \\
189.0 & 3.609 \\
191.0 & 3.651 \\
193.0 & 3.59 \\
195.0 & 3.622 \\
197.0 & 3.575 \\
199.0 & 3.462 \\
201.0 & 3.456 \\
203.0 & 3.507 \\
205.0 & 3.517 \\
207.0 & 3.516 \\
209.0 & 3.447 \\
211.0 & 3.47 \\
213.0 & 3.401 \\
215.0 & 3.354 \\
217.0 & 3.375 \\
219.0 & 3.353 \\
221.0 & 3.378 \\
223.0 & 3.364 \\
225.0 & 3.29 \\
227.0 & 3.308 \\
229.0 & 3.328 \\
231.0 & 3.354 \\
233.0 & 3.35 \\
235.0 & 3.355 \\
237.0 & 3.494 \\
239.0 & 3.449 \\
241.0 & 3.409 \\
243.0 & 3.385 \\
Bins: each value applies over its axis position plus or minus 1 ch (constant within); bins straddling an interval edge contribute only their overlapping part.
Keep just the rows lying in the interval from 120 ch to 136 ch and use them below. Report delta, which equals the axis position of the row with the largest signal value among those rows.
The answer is 135.0 ch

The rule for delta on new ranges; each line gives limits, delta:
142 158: 157.0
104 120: 105.0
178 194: 187.0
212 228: 213.0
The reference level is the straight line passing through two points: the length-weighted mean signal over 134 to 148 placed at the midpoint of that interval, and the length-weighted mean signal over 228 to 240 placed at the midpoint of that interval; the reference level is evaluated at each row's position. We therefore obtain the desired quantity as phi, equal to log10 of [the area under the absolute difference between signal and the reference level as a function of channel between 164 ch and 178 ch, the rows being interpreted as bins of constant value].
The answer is 0.6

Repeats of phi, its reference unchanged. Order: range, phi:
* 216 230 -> -0.3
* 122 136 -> 0.3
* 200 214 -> 0.2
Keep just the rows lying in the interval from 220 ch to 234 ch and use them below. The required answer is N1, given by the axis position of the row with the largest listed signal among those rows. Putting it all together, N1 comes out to 221.0 ch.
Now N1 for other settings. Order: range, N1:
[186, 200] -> 187.0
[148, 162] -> 159.0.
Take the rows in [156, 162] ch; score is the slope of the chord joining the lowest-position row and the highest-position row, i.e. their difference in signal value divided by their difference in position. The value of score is 0.0035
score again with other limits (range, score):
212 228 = -0.0066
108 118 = 0.0036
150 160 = 0.0061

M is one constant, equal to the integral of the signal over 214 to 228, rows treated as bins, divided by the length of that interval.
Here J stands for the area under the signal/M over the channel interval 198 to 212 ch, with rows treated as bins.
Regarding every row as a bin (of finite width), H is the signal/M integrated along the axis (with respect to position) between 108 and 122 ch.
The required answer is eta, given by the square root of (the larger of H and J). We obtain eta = 3.82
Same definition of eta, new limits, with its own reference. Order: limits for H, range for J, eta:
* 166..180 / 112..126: 3.91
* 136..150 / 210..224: 3.76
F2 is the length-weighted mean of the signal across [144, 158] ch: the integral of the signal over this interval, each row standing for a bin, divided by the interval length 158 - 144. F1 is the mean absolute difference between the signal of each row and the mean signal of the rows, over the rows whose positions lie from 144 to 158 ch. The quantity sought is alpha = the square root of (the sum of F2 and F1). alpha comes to 1.86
